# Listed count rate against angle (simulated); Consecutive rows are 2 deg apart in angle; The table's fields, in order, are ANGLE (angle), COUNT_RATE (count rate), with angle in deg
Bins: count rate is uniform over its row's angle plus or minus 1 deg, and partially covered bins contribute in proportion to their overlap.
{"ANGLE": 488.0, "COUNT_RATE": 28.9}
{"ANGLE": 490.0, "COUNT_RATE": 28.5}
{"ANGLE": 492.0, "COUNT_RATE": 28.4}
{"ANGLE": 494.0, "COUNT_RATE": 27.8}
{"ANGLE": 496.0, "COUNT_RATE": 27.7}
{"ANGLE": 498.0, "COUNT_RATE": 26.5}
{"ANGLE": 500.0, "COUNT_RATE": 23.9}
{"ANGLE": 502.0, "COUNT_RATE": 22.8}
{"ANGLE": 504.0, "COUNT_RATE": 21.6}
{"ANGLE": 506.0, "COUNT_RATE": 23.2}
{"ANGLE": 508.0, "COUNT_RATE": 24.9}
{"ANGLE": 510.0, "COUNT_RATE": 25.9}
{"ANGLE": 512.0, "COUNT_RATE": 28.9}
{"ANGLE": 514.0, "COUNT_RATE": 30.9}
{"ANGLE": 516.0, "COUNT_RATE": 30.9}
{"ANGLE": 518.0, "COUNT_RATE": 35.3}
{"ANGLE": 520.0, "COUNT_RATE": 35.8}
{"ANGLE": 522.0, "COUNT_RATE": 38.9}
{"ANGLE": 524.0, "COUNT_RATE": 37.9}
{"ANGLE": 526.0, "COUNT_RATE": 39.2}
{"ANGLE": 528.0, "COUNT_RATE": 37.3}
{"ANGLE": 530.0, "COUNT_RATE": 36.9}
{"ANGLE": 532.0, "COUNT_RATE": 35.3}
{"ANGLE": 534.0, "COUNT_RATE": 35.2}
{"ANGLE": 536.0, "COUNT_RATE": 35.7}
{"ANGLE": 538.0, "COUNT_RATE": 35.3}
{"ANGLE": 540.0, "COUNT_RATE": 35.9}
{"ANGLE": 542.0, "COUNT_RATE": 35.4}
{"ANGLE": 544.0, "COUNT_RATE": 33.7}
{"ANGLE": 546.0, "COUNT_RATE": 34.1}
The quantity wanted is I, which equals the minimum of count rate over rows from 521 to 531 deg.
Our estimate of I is 36.9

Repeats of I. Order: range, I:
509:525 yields 25.9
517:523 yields 35.3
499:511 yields 21.6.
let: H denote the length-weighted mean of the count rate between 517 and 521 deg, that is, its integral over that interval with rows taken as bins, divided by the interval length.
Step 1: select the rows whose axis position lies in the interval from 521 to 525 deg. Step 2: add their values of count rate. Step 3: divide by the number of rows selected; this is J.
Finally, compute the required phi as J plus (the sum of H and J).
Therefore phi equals 112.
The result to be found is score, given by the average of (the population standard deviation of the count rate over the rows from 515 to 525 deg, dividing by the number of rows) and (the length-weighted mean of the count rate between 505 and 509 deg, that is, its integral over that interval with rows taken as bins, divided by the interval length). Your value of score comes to 13.4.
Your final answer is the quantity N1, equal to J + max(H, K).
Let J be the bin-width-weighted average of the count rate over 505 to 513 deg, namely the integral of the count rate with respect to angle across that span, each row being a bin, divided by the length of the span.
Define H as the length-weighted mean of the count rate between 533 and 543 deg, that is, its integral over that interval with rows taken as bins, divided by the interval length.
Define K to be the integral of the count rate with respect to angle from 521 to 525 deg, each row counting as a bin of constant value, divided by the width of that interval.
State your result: 64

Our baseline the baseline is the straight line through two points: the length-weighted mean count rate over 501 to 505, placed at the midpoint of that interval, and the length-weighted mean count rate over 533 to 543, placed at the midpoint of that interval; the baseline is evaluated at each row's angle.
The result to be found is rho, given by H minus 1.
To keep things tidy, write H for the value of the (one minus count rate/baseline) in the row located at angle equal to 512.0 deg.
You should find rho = -1.13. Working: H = -0.1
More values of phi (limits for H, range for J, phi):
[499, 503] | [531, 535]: 94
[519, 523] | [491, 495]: 94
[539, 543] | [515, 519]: 102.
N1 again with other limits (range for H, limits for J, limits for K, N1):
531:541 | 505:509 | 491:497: 60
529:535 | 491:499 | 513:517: 63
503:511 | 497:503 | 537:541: 60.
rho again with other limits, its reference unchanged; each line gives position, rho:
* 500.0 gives -1.13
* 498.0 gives -1.31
